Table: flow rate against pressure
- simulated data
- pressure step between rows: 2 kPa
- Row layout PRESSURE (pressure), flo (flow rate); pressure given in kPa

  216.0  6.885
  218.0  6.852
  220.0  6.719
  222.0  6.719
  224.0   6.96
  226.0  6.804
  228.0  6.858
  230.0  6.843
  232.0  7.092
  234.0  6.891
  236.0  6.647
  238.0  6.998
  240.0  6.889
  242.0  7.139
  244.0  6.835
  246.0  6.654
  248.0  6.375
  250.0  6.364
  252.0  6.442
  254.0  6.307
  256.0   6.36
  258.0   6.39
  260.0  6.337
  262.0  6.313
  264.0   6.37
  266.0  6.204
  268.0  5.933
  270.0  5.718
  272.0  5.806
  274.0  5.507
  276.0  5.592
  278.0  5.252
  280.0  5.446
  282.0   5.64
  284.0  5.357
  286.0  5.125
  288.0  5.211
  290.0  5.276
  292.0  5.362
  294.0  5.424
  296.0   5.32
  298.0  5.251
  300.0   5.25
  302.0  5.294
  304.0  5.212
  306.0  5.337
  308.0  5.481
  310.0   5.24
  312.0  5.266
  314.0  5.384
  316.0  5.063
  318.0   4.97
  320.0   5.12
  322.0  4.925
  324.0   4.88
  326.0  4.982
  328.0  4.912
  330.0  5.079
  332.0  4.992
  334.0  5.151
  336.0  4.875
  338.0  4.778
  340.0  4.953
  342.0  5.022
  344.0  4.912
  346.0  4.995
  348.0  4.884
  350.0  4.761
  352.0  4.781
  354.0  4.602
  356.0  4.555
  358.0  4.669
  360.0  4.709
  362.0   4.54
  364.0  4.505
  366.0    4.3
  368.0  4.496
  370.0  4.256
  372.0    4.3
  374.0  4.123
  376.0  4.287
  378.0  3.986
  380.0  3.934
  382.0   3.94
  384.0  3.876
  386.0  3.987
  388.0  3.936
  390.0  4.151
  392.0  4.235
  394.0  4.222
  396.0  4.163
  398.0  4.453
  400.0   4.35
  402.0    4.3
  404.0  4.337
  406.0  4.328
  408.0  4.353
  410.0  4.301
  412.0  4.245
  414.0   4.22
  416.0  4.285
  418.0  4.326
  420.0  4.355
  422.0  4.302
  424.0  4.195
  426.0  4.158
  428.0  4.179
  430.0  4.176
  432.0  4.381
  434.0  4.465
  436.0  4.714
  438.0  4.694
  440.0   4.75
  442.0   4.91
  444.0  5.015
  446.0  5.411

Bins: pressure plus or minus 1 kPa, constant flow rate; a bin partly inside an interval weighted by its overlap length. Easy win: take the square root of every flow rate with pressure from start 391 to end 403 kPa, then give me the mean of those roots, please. 2.07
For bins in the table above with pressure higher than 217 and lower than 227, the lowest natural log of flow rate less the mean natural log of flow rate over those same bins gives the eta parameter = -0.013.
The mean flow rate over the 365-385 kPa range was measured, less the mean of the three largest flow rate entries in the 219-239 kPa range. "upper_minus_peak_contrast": -2.9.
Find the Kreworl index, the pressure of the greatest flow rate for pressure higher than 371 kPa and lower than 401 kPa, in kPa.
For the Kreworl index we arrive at 398.0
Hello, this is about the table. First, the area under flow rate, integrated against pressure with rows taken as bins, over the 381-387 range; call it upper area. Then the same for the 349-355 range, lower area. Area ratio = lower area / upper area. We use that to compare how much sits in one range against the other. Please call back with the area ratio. 1.2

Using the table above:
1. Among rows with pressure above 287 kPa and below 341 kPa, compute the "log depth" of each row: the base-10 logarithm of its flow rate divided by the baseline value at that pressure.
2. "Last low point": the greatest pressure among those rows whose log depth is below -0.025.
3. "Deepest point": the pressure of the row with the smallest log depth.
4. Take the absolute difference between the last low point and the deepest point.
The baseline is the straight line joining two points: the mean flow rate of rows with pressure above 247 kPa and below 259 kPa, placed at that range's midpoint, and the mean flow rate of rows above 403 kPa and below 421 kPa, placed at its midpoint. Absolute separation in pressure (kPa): 50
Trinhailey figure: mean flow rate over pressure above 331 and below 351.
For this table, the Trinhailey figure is 4.9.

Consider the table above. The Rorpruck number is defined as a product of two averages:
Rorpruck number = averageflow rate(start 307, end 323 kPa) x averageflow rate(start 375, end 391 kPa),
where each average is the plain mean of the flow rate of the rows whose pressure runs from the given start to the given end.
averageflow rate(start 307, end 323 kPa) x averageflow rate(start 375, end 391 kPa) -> 21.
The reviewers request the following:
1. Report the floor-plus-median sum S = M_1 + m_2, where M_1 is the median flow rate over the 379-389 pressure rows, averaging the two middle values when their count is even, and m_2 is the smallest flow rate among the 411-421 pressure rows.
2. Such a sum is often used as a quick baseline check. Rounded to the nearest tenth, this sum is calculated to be 8.2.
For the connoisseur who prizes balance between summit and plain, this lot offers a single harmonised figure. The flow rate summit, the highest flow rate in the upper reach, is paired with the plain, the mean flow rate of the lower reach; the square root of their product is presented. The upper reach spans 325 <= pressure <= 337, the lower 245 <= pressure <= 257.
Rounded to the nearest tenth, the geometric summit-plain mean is 5.7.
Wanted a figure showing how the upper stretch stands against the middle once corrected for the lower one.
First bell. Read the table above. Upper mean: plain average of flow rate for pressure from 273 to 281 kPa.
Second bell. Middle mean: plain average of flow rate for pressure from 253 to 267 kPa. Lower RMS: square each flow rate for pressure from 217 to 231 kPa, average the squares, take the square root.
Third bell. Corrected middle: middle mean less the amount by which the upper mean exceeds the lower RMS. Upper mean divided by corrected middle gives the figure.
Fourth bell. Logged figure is 0.71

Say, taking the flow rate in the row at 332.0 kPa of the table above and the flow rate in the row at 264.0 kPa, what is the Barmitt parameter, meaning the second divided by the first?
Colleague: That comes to 1.28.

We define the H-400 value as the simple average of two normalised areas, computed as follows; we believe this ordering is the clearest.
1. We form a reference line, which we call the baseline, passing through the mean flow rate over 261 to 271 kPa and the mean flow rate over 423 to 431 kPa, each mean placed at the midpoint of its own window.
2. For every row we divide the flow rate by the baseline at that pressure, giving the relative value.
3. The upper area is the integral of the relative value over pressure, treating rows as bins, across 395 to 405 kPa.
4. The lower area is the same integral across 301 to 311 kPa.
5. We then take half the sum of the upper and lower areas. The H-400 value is 9.52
